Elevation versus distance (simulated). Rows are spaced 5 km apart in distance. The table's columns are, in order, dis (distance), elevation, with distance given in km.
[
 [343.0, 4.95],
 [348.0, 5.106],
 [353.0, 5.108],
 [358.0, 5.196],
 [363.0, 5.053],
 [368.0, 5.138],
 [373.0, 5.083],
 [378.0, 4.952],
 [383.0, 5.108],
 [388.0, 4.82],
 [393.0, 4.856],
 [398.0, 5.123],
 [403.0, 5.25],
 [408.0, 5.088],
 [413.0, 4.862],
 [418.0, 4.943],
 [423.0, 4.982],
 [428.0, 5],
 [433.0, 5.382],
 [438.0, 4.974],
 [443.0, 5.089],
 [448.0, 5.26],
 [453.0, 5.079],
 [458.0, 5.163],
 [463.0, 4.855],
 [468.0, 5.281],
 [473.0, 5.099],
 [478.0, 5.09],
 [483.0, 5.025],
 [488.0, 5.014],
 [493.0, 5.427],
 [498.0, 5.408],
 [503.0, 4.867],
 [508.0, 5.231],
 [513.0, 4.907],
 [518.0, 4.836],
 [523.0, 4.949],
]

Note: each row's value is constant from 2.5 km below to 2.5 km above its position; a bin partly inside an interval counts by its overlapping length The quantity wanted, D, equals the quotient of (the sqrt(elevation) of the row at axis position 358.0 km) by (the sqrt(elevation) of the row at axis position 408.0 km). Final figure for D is 1.011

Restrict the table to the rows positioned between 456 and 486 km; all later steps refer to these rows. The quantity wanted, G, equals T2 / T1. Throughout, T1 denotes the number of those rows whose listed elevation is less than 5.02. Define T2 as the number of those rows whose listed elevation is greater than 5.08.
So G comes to 4.0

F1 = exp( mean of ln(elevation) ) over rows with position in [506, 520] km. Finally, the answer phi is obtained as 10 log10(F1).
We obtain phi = 6.98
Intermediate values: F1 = 4.99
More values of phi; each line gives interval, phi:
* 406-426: 6.96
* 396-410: 7.12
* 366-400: 7.00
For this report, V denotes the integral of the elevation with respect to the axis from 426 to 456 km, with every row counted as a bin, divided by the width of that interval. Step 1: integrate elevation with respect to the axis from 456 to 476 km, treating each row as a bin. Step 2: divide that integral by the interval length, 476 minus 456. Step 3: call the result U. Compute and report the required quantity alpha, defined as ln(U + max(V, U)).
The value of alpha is 2.33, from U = 5.10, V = 5.133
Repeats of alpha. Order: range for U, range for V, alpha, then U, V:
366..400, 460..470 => 2.31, 5.01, 5.062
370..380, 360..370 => 2.32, 5.03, 5.098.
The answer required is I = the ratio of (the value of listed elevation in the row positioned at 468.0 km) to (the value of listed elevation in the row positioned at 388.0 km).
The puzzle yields 1.10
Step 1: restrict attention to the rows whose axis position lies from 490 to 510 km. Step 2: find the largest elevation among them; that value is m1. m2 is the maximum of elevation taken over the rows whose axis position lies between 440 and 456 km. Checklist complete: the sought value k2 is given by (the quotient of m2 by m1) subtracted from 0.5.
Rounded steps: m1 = 5.427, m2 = 5.26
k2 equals -0.469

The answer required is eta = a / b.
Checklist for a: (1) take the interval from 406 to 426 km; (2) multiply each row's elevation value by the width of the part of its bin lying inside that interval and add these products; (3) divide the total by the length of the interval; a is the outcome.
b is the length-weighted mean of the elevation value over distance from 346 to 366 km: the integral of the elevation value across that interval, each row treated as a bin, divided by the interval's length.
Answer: 0.971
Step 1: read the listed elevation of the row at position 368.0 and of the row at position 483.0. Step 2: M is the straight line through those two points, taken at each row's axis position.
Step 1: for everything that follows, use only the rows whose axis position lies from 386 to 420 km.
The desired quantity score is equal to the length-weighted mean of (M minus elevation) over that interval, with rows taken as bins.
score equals 0.11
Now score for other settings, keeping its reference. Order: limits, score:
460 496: -0.09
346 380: 0.05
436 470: -0.04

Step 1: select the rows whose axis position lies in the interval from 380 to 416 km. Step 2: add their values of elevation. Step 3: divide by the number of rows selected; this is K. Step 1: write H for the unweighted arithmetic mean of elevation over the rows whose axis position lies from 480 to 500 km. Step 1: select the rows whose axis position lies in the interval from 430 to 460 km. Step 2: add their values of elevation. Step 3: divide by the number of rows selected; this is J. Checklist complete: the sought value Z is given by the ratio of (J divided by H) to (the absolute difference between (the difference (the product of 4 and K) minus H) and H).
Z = 0.103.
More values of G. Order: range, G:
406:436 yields 0.5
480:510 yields 1.5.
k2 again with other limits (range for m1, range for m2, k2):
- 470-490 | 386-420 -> -0.530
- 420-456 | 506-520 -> -0.472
